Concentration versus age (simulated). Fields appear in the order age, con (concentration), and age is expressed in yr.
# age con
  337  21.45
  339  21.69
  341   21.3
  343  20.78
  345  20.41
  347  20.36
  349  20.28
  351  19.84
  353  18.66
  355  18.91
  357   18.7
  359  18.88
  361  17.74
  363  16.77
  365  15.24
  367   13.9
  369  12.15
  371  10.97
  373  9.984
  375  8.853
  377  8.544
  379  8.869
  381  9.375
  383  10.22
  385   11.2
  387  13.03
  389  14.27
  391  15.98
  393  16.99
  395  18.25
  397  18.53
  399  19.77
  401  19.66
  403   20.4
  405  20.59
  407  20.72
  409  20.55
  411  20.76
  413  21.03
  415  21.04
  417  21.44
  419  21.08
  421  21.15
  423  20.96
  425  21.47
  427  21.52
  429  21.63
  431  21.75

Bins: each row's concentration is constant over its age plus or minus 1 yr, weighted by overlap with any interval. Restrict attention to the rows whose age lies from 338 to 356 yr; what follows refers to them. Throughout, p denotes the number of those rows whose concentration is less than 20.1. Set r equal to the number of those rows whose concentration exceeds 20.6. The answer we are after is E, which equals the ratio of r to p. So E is 1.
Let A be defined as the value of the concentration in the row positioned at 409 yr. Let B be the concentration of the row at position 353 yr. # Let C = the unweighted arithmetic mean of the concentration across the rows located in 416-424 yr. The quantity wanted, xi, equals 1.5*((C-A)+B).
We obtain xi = 29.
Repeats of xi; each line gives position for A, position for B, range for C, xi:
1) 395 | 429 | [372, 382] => 19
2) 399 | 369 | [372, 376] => 3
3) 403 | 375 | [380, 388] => -1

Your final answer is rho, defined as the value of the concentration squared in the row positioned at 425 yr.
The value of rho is 461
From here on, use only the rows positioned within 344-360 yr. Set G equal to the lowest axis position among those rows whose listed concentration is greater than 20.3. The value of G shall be 345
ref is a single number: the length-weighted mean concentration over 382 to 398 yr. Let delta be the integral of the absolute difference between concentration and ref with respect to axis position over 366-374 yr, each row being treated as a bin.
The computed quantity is 24.5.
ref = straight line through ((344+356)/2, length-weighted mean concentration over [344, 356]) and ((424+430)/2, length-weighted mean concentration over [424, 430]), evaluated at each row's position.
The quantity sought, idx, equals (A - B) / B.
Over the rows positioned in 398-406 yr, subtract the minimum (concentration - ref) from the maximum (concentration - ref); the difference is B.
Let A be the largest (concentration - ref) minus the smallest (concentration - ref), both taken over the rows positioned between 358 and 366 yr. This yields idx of 3.5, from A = 3.8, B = 0.8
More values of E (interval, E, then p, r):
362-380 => 0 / 9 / 0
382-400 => 0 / 9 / 0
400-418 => 5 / 1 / 5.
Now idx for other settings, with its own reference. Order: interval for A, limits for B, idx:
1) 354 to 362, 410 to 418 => 1.4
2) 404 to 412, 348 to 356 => -0.9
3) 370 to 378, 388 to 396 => -0.3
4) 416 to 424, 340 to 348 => -0.4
